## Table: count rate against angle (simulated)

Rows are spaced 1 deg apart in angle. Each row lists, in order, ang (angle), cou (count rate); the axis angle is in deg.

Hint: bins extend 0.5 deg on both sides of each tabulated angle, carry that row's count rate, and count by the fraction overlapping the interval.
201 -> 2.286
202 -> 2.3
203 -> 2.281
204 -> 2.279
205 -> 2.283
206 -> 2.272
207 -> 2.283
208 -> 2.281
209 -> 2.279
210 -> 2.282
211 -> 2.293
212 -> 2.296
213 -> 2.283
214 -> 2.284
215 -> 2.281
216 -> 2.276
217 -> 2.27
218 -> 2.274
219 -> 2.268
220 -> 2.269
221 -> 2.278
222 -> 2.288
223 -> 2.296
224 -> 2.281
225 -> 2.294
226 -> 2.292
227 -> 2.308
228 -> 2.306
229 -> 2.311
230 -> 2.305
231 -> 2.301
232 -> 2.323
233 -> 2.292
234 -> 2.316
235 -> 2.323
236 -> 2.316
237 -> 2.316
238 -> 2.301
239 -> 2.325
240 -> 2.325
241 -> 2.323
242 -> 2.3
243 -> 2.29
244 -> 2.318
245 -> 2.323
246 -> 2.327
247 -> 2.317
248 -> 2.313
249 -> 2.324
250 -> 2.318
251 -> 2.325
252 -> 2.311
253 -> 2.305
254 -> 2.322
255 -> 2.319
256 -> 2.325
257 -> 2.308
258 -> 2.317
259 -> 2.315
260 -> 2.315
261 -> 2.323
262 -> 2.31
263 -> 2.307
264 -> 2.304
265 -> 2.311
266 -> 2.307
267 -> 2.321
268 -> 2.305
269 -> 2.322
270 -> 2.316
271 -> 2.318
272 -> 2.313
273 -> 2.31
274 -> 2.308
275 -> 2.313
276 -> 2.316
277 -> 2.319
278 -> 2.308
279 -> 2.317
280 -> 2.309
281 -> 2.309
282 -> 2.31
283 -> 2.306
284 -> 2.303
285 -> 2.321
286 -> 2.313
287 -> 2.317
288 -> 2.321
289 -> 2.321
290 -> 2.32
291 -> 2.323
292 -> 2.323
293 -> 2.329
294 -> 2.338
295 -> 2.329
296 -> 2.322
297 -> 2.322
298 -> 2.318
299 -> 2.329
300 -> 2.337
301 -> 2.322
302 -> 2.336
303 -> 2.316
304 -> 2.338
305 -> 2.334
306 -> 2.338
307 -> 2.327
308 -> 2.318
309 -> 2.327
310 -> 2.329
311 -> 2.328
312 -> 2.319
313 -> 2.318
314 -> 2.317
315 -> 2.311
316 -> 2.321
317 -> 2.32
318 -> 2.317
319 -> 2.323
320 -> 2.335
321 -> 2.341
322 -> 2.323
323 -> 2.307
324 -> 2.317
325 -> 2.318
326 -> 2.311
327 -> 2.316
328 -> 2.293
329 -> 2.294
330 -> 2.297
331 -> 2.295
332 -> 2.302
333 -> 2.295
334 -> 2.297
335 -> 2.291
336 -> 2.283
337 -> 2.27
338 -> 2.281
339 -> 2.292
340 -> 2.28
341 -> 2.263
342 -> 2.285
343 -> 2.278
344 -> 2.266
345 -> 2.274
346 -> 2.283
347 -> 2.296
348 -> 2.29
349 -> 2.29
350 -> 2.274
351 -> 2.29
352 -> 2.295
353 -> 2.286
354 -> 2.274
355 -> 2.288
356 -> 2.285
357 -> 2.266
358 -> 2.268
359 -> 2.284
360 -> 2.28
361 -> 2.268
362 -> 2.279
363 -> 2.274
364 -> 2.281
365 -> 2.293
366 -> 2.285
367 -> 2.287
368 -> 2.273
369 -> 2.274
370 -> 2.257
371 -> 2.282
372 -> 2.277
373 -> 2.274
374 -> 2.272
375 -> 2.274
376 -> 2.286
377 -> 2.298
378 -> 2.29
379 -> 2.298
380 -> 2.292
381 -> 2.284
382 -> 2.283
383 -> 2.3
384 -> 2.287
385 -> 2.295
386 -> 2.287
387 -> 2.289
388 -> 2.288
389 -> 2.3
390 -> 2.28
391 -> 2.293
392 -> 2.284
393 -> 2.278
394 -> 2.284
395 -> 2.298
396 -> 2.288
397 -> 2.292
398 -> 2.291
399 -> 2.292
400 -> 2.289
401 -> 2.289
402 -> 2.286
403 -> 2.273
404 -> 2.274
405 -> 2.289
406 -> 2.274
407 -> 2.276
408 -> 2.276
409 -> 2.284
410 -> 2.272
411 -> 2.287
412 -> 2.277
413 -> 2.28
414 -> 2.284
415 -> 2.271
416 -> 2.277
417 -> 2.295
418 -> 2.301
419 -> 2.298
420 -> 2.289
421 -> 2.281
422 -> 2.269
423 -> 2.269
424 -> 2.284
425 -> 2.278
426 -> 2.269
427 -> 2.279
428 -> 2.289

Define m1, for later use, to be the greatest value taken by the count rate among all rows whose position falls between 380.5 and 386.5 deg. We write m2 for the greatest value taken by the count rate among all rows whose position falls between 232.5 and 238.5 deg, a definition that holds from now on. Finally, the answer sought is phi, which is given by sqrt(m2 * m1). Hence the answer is 2.31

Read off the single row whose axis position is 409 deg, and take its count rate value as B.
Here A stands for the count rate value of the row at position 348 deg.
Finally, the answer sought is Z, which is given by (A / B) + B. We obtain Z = 3.287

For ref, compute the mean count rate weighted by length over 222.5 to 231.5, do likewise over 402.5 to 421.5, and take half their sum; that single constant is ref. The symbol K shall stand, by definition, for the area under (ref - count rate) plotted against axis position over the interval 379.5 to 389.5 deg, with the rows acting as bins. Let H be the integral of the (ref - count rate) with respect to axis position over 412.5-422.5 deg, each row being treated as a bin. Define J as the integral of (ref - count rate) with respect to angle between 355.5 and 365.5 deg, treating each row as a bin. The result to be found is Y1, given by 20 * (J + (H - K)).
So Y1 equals 4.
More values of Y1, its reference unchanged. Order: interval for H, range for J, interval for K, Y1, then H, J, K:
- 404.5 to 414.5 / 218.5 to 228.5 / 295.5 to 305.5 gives 10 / 0.11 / 0.03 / -0.37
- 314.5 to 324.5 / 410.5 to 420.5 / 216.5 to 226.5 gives -7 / -0.31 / 0.05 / 0.10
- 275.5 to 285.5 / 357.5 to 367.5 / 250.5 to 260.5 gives 3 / -0.21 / 0.11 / -0.26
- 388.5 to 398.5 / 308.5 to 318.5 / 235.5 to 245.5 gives -1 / 0.02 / -0.30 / -0.23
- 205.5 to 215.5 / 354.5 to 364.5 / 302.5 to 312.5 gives 11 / 0.07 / 0.13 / -0.37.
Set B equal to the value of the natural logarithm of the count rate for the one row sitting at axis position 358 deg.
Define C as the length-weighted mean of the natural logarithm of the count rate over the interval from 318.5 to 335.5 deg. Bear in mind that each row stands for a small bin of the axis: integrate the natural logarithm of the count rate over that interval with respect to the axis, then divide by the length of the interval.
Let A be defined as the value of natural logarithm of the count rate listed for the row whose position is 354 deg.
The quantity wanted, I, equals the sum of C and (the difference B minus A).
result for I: 0.834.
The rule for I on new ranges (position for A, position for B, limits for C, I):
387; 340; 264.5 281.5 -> 0.835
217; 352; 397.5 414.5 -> 0.836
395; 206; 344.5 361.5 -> 0.814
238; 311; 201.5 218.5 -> 0.837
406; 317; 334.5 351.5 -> 0.845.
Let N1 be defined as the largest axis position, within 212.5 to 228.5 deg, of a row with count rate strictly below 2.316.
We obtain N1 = 228 deg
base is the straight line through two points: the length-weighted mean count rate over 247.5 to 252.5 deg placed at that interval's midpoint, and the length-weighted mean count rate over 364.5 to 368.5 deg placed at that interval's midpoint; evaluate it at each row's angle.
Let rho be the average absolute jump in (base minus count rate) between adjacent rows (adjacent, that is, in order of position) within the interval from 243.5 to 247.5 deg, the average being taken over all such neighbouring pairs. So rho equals 0.006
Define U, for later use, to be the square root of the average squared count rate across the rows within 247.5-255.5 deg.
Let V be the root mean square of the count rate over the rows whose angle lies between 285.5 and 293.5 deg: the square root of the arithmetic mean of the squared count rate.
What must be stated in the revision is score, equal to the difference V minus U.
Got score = 0.004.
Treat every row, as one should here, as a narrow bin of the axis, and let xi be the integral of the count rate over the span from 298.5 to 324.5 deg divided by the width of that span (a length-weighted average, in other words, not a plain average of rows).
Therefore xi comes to 2.32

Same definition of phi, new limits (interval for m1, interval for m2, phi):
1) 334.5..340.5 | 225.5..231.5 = 2.30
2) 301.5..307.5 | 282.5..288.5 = 2.33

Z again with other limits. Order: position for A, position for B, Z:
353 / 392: 3.285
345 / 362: 3.277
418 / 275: 3.308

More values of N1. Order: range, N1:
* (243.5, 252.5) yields 252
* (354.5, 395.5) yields 395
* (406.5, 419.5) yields 419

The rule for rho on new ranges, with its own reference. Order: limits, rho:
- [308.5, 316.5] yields 0.004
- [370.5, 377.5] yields 0.006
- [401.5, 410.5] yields 0.008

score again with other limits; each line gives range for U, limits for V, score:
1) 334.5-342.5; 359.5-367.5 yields 0.000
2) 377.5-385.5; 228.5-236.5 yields 0.020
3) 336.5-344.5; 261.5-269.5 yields 0.034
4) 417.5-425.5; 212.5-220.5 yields -0.008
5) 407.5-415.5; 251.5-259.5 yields 0.036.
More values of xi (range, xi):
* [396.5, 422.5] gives 2.28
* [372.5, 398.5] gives 2.29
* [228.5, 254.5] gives 2.31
